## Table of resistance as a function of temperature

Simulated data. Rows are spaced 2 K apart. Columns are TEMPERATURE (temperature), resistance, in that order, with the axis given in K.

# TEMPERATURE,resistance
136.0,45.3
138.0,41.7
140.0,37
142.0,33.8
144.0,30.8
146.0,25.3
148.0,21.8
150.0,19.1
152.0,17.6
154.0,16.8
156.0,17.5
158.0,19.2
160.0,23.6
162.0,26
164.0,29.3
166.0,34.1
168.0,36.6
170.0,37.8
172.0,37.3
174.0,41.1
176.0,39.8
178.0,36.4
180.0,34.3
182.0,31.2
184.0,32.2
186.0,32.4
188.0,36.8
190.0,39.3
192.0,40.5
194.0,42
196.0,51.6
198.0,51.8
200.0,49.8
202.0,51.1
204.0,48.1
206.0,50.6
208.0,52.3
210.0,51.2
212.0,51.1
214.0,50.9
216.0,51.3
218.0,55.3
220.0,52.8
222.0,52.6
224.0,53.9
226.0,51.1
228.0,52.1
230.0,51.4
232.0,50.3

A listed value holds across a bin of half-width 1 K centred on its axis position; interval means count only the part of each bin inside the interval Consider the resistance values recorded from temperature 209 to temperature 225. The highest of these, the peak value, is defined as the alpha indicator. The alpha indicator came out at 55.3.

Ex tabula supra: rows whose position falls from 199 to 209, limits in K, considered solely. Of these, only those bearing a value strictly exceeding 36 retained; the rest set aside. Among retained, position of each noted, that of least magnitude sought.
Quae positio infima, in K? 200.0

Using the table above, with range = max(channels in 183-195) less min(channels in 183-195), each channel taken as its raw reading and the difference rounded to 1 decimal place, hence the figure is 9.8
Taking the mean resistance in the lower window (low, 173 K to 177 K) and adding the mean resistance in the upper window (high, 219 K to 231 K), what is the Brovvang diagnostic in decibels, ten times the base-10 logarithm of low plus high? 19.7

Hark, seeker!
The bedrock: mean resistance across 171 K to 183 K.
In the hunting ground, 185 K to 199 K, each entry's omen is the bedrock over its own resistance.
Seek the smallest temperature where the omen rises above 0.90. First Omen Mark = 186.0 K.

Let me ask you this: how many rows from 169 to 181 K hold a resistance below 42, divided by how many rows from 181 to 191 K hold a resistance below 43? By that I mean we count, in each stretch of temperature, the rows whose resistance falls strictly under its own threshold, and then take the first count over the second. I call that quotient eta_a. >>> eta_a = 1.2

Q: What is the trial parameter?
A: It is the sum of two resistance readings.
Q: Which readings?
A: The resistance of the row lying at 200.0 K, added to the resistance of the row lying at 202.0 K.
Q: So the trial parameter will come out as 101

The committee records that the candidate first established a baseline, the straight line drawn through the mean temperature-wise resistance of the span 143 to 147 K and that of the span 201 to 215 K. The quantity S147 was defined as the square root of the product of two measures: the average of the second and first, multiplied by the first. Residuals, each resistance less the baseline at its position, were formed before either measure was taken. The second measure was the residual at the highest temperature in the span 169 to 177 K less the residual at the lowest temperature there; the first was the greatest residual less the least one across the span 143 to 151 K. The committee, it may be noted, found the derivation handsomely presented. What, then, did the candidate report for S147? 10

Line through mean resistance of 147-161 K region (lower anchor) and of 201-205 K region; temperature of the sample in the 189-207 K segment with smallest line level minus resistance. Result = 196.0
